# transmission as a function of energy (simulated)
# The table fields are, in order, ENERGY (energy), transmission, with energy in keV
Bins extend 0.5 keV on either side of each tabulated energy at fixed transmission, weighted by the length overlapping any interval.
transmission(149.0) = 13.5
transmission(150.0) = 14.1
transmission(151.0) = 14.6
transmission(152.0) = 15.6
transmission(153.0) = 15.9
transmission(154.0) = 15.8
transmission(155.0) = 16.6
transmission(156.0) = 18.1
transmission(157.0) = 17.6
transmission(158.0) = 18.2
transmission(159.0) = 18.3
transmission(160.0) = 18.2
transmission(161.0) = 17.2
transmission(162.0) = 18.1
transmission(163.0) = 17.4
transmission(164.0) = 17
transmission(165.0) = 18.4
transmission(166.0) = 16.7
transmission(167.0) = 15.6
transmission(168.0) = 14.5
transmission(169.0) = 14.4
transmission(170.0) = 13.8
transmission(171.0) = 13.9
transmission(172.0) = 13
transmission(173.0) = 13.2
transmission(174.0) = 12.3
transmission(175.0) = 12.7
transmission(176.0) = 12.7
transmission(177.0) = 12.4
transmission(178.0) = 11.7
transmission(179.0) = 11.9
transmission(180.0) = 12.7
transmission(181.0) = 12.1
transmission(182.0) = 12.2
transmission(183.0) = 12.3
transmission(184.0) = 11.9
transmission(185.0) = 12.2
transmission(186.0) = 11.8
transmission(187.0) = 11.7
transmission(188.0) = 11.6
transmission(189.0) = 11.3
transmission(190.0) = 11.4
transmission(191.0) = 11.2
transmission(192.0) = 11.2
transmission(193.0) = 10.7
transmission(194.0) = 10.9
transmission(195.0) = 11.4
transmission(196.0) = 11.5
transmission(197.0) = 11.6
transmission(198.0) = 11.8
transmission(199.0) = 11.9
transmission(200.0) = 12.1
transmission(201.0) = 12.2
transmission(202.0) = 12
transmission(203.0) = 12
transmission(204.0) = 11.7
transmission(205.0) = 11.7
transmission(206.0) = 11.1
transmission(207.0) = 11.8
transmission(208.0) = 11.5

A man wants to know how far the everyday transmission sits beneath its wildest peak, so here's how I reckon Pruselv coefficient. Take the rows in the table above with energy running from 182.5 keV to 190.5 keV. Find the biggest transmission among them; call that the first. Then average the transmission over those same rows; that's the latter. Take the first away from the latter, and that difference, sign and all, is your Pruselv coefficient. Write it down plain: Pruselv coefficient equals -0.5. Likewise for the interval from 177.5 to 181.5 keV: -0.6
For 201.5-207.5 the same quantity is -0.3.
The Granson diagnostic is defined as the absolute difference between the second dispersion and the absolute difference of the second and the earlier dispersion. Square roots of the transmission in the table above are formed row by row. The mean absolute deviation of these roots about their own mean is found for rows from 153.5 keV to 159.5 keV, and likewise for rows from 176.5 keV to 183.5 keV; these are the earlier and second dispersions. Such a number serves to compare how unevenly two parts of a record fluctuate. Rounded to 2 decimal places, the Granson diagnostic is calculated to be 0.03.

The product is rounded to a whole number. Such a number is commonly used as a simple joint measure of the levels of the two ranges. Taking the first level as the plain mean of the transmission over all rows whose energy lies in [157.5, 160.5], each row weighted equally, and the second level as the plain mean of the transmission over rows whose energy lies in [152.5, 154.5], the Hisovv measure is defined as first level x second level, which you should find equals 289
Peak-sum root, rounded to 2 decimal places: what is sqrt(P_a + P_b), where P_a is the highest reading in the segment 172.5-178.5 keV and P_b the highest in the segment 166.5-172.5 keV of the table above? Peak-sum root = 5.37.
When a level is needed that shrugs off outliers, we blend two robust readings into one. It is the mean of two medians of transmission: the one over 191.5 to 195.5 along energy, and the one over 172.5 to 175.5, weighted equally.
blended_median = 11.9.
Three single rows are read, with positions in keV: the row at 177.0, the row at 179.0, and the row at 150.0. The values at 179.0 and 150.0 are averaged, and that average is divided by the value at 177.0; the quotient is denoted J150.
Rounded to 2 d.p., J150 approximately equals 1.05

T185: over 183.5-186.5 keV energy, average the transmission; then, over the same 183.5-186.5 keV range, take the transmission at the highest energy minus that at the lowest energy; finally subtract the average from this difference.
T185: -12.1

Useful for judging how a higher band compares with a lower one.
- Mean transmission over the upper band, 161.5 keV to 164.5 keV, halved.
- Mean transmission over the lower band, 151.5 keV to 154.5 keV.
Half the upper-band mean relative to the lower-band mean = 0.55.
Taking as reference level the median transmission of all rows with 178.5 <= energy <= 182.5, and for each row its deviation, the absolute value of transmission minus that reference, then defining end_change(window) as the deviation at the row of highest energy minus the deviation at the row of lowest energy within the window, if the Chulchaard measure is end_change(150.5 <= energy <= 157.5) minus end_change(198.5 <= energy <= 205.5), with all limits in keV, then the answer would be 3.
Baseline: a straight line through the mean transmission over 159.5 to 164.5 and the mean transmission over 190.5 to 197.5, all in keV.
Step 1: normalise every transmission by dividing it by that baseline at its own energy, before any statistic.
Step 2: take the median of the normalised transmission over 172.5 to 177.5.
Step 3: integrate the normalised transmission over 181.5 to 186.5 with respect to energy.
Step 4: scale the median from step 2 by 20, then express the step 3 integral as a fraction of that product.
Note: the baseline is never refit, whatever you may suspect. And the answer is 0.269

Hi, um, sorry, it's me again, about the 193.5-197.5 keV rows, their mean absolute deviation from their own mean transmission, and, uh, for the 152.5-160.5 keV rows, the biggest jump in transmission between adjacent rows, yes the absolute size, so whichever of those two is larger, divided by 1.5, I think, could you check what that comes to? 1.00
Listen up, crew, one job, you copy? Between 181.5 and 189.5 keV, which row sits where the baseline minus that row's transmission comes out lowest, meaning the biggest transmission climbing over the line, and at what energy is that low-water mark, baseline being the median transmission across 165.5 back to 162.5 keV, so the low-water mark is 183.0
